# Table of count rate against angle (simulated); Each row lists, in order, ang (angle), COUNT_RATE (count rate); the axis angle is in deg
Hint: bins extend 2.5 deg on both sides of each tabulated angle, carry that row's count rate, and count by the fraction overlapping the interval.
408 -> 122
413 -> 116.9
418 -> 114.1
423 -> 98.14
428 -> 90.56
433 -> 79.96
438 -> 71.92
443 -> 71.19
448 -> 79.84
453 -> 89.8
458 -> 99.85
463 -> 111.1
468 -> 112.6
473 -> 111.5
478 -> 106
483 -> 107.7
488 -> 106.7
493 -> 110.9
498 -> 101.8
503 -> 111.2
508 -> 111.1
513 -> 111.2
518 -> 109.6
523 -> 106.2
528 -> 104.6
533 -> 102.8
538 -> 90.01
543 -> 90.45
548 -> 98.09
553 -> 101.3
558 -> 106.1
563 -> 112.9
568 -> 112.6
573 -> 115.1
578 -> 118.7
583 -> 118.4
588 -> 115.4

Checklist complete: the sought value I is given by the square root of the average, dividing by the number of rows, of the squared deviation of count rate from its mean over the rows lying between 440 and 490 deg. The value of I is 14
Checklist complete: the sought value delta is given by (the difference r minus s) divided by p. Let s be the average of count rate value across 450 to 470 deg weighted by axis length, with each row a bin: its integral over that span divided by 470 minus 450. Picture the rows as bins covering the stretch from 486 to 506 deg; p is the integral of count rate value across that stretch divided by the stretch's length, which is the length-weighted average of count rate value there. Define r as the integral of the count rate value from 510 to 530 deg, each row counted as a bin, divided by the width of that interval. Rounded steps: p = 108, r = 108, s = 102.5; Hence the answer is 0.05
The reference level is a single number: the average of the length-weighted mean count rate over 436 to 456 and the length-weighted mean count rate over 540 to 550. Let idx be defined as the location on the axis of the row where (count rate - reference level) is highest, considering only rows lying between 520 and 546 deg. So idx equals 523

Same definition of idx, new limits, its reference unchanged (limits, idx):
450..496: 468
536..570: 563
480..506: 503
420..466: 463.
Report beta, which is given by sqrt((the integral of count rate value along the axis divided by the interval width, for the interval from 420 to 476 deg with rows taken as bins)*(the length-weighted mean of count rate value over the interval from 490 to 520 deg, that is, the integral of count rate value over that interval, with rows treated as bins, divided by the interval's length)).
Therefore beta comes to 101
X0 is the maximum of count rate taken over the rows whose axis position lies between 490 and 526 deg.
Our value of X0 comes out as 111.2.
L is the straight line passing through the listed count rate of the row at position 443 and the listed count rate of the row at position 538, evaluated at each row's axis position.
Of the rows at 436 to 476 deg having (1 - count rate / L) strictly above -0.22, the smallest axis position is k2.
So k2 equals 438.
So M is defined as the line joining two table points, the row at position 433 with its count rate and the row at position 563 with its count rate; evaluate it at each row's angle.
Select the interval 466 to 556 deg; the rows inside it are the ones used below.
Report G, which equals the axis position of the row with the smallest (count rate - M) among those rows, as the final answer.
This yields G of 543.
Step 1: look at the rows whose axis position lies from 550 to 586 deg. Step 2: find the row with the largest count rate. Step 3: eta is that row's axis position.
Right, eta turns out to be 578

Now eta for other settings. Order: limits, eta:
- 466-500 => 468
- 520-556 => 523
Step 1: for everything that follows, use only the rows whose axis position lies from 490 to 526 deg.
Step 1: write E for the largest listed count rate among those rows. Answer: 111.2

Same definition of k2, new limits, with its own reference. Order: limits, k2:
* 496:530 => 528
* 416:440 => 433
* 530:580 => 533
